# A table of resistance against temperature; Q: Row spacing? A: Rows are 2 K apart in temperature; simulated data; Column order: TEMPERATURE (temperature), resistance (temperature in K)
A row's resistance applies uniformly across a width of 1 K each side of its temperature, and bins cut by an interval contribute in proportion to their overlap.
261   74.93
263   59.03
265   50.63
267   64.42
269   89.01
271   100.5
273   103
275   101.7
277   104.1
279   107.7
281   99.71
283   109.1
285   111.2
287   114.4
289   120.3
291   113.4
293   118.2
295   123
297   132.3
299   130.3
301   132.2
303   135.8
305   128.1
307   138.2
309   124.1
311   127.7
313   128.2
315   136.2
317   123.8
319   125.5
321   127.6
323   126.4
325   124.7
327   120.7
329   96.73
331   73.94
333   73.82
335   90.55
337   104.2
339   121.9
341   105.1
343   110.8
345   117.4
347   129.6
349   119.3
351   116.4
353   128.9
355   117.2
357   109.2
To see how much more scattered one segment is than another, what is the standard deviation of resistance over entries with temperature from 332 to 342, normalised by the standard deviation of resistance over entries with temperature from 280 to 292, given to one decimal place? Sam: 2.6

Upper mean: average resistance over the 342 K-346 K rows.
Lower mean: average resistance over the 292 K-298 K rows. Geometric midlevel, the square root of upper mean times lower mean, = 119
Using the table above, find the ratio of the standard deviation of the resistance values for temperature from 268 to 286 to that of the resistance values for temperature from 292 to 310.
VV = 1.0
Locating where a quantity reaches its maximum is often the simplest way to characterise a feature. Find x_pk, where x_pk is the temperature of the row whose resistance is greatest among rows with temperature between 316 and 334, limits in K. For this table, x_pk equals 321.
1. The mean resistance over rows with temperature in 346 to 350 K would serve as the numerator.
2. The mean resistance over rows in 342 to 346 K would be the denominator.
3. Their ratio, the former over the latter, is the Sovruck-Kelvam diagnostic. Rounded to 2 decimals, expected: 1.09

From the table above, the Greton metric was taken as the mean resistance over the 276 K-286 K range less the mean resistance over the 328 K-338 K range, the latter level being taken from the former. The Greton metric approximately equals 19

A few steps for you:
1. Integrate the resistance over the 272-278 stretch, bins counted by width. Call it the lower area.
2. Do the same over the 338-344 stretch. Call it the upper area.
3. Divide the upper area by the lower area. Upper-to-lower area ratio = 1.09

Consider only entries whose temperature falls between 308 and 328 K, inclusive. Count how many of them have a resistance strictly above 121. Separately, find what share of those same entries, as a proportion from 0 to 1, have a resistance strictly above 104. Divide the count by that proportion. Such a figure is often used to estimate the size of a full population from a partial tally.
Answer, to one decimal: 9.0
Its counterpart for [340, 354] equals 2.0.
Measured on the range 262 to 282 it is 0.0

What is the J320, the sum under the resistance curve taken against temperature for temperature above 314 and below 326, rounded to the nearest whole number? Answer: 1528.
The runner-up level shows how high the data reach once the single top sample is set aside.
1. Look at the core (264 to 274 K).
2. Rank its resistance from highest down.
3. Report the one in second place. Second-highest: 100.5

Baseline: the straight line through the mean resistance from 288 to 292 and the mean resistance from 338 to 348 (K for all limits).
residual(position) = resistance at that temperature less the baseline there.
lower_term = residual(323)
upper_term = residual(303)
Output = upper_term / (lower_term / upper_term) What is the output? 38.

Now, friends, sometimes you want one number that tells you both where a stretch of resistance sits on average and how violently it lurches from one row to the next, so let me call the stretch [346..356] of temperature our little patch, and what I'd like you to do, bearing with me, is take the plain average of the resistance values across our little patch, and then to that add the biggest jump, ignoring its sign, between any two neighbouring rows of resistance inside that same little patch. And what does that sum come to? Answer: 135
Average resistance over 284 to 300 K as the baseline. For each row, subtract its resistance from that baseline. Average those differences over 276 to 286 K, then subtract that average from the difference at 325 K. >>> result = -18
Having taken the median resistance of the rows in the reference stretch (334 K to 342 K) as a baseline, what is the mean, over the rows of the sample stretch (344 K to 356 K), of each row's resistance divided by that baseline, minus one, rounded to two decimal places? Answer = 0.16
